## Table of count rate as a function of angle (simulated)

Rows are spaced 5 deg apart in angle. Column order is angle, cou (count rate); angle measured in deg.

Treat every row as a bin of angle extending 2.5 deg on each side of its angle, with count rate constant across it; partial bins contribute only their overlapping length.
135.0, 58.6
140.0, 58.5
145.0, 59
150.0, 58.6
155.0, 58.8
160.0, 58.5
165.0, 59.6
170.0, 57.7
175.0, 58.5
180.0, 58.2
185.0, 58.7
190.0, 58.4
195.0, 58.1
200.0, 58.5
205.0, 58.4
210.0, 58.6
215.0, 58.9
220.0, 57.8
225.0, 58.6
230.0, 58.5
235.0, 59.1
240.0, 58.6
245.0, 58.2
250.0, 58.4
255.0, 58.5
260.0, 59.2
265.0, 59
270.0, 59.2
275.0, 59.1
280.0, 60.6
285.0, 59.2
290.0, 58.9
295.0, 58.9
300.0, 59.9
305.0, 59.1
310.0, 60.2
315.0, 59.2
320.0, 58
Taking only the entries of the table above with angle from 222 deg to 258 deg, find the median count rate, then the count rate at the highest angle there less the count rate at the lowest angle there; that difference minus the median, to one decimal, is -58.6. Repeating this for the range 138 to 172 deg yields -59.4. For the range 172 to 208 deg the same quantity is -58.5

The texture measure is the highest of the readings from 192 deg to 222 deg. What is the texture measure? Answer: 58.9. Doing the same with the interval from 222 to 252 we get 59.1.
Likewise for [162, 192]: 59.6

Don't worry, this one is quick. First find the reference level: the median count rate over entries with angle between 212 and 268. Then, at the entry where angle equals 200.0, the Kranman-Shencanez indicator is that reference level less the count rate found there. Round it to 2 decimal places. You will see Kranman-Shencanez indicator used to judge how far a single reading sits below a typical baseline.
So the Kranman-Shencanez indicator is 0.10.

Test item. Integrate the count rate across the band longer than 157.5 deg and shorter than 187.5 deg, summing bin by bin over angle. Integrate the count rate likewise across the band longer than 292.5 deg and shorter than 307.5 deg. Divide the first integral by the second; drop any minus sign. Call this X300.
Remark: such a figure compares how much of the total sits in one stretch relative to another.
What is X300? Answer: 2.0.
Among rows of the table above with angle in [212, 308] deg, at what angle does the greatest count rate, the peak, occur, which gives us 280.0 deg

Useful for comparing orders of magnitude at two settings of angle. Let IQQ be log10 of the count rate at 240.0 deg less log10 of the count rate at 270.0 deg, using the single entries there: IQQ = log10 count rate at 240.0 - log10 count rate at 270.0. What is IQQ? -0.0044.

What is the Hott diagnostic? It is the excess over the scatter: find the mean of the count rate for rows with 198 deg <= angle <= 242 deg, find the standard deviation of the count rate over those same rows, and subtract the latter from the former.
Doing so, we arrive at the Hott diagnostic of 58.2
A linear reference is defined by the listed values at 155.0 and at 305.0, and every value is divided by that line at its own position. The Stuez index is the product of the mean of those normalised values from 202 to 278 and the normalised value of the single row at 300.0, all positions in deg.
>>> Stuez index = 1.009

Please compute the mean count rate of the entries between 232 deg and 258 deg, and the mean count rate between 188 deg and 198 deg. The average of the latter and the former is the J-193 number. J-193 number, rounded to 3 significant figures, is 58.4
